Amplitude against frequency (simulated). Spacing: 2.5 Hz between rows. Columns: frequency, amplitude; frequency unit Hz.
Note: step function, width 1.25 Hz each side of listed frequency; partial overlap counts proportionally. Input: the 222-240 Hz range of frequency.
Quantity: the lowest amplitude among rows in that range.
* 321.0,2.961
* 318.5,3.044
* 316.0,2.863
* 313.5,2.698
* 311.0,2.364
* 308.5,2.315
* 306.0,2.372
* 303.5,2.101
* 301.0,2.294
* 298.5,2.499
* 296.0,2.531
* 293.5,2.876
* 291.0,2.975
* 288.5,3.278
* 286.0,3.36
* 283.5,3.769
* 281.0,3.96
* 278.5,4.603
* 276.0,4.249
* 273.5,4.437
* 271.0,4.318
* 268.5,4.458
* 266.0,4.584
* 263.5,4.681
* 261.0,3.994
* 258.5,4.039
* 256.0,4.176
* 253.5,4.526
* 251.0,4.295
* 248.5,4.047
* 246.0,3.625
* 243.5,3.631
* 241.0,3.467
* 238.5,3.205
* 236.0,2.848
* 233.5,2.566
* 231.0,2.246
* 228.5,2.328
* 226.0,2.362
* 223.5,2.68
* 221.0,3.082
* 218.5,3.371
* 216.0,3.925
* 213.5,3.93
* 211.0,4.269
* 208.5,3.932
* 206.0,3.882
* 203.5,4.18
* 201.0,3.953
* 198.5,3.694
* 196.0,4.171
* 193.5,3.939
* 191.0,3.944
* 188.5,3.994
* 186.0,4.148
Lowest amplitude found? 2.246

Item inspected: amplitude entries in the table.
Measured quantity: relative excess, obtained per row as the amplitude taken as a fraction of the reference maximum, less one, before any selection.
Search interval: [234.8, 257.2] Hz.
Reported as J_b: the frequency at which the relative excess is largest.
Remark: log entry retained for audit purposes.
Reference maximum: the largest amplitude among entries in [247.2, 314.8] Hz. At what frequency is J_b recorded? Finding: 253.5 Hz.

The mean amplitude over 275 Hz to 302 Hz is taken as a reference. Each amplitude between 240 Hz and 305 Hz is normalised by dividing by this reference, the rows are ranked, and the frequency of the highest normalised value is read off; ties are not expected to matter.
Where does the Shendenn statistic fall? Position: 263.5 Hz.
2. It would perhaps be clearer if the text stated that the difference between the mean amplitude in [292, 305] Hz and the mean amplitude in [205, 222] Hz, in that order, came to -1.3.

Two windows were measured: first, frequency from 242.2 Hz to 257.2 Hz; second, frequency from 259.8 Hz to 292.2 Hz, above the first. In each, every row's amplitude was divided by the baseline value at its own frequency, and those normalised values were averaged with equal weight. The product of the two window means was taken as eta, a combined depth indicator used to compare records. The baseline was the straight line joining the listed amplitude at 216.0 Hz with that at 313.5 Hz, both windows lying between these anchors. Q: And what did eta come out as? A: 1.48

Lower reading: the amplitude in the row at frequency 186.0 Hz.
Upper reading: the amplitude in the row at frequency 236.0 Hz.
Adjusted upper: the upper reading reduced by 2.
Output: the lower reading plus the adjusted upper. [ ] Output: 5.00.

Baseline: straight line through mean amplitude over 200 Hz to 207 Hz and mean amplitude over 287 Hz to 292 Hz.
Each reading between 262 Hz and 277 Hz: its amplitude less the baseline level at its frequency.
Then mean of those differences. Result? 1.1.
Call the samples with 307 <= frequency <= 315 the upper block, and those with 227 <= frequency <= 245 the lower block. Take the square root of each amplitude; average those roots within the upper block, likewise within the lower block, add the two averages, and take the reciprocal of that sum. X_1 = 0.306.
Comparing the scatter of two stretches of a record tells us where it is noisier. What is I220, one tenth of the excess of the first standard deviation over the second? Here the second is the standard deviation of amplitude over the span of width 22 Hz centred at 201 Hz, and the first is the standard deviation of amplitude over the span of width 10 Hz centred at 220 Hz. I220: 0.03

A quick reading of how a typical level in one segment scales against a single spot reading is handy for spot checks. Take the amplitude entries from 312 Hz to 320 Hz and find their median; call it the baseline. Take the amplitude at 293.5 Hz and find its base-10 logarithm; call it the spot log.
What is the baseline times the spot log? 1.3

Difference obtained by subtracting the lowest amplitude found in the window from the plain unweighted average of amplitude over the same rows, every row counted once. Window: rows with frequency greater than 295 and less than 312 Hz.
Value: 0.25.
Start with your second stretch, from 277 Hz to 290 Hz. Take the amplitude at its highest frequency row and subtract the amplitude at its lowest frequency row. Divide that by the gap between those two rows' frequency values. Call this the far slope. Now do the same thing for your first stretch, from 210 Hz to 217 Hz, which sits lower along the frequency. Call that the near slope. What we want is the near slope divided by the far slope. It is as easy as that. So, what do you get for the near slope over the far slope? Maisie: 0.5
